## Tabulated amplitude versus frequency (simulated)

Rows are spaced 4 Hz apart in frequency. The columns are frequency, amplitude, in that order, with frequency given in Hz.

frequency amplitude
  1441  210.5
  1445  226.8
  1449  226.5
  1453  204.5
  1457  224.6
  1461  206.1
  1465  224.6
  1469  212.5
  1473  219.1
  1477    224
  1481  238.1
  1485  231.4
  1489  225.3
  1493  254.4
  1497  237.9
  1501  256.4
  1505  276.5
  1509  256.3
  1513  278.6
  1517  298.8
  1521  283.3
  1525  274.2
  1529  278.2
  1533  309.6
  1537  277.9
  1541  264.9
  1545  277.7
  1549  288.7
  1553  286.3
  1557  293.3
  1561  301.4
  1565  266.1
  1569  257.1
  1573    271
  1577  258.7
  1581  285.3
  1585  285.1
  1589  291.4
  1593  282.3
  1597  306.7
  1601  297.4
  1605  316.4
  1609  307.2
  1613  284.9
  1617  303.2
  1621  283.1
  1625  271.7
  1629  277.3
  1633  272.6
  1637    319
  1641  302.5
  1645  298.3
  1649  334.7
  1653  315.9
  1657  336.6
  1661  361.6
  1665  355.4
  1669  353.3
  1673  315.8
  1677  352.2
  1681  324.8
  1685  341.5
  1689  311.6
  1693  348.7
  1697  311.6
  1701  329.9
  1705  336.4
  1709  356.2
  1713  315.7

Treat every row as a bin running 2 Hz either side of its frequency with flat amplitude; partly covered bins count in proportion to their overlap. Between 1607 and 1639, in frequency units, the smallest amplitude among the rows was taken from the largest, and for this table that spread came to 47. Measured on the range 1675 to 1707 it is 41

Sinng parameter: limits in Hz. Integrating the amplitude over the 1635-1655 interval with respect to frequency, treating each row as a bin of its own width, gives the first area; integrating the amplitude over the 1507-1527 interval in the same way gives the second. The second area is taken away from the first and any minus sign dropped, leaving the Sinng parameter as 717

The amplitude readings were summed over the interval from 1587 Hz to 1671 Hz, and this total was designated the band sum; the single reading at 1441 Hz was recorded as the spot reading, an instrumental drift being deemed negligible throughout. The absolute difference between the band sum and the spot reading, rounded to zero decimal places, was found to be 6261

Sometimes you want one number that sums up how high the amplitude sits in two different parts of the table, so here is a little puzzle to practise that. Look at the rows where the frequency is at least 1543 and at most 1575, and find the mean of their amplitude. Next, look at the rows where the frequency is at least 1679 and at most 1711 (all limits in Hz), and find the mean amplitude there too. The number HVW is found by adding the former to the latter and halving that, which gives 306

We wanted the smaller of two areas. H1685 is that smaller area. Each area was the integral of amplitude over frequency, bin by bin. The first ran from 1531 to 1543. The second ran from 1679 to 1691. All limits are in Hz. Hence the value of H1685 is 3410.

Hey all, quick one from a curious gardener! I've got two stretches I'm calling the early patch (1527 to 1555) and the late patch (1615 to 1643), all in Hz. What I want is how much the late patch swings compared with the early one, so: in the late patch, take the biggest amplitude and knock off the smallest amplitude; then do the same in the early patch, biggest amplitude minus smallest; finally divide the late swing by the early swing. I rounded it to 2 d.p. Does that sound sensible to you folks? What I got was 1.06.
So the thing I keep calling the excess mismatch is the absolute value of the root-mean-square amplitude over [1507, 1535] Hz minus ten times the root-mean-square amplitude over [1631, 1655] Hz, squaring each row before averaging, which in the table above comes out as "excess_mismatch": 2795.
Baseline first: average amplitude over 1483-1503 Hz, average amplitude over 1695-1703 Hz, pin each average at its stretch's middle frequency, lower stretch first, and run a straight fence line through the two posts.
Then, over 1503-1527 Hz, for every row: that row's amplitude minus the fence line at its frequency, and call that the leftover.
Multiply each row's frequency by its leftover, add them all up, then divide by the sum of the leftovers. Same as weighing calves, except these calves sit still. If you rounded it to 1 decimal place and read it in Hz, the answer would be 1515.4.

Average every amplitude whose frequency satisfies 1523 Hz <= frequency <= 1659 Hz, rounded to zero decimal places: 290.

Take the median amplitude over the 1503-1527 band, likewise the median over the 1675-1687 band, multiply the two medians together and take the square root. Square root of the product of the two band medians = 308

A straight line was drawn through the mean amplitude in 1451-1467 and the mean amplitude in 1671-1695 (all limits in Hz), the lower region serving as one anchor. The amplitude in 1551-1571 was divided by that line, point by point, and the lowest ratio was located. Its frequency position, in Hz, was 1569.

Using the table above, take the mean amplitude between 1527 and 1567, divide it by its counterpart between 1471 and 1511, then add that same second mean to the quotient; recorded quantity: 243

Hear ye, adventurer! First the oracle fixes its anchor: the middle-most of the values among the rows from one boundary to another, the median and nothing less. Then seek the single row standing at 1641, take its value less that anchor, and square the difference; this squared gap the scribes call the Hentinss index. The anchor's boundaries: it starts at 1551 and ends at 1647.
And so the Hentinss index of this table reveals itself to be 279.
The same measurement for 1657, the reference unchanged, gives 2581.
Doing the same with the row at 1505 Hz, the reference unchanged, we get 86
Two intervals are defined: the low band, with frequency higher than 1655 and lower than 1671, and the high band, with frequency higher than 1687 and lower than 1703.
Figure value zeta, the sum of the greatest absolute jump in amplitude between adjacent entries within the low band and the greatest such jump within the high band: 62.1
